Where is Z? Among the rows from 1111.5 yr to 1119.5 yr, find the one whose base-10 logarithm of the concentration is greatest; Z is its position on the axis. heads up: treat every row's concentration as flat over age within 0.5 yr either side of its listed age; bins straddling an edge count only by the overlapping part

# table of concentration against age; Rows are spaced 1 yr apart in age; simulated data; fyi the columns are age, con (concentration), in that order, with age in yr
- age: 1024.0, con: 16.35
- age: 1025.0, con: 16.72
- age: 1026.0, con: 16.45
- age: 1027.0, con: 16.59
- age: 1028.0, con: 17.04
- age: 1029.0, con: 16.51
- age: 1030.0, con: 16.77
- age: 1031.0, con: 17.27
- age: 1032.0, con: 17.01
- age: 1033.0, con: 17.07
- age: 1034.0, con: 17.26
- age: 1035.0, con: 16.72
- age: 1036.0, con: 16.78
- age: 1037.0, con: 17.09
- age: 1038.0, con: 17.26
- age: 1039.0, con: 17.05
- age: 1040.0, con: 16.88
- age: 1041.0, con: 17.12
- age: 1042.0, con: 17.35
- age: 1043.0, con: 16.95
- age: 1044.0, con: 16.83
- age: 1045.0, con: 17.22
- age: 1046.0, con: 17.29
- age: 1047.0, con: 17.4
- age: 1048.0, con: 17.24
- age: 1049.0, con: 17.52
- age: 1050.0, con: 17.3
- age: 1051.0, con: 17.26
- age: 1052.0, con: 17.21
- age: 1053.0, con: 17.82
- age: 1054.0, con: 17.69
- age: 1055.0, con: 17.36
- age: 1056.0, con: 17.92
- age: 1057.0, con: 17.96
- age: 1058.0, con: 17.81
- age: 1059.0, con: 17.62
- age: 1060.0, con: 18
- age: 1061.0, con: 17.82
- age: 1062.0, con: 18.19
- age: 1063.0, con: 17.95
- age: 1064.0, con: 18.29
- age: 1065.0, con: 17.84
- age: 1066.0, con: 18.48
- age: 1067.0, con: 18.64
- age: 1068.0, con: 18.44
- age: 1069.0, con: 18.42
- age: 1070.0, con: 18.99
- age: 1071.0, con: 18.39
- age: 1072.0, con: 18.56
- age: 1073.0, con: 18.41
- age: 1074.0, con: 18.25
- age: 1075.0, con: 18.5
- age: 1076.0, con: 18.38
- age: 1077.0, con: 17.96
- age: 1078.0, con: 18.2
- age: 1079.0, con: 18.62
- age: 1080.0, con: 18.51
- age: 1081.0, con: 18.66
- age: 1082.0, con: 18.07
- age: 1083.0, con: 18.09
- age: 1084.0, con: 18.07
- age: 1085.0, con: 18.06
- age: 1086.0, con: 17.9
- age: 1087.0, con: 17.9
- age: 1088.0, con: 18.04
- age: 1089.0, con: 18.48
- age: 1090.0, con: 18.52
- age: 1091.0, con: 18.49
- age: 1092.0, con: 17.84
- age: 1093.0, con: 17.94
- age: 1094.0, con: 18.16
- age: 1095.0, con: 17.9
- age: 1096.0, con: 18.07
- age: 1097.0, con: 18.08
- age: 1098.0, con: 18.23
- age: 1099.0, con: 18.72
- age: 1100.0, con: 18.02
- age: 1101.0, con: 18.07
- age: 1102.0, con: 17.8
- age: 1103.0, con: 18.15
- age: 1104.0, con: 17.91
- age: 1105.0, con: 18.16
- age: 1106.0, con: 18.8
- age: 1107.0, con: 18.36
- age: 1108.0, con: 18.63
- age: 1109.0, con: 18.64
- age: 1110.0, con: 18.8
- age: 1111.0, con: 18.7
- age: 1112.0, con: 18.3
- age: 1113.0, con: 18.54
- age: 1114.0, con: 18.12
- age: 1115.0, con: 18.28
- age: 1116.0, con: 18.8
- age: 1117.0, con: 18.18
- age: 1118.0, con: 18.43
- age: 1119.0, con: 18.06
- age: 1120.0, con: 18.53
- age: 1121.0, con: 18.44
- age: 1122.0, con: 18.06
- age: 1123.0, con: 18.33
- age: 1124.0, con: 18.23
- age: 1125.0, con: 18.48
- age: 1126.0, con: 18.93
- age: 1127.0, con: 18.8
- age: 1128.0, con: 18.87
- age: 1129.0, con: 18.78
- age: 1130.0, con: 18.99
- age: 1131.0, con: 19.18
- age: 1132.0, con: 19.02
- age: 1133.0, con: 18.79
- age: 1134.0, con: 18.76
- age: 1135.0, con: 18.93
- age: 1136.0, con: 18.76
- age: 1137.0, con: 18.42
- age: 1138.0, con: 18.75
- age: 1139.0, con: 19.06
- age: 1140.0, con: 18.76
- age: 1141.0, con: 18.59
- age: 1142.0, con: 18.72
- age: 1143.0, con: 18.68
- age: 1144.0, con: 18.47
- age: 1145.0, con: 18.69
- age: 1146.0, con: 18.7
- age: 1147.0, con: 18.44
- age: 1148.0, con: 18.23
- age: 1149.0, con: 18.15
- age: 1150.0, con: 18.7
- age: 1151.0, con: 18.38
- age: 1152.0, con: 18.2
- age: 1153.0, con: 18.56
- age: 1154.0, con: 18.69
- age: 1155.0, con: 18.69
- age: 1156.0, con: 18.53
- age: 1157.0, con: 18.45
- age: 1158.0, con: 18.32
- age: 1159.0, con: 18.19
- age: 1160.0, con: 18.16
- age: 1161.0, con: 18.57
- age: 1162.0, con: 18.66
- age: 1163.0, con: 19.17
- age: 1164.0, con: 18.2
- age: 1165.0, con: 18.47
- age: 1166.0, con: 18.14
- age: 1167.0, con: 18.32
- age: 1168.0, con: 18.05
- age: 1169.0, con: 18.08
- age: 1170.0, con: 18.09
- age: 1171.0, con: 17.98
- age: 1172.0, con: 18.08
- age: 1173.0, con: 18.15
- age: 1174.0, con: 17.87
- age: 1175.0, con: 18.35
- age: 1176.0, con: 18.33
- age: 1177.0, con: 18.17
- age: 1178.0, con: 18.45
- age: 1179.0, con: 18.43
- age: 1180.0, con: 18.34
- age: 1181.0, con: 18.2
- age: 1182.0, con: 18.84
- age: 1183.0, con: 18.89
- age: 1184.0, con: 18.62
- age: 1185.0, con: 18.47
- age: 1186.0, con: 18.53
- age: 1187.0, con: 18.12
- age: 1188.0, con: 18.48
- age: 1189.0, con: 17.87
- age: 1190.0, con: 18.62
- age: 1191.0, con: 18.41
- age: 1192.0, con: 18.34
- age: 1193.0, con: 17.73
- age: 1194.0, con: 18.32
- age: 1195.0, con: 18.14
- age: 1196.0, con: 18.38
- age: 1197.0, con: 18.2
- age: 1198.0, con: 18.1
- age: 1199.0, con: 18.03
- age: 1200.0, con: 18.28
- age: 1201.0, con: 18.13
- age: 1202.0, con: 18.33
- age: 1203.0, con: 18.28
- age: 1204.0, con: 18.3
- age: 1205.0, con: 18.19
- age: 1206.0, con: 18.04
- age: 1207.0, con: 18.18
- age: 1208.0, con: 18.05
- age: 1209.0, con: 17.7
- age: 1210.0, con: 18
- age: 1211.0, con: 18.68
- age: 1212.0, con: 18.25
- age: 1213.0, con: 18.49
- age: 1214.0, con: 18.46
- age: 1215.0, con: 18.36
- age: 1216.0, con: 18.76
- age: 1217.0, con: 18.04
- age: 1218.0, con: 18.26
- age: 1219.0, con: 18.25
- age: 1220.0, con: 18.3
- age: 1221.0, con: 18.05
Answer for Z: 1116.0 yr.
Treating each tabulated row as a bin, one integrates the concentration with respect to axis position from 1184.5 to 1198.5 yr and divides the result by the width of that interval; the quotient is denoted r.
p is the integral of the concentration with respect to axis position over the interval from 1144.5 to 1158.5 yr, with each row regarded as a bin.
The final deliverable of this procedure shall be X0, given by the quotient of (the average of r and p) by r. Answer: 7.58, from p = 259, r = 18.3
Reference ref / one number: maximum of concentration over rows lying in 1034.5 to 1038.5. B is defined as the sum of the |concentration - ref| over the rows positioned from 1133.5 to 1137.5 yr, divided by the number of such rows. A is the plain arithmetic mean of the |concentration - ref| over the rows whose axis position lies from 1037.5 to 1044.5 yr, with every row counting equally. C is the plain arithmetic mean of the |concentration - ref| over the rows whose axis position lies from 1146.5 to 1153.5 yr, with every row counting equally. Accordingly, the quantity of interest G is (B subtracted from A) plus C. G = -0.1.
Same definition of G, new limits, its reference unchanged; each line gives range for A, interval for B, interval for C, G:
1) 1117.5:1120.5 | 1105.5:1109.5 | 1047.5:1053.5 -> -0.1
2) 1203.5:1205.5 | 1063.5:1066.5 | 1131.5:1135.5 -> 1.7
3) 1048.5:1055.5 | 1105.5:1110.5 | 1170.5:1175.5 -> -0.4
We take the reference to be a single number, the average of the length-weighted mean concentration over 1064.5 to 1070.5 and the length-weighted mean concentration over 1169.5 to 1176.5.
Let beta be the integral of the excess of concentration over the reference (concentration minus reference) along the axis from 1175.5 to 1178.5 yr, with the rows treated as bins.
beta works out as 0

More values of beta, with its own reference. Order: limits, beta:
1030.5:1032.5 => -2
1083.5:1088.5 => -2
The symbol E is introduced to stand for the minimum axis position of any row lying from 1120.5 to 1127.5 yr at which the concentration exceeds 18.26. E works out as 1121.0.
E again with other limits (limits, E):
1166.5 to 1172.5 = 1167.0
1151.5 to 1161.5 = 1153.0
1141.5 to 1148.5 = 1142.0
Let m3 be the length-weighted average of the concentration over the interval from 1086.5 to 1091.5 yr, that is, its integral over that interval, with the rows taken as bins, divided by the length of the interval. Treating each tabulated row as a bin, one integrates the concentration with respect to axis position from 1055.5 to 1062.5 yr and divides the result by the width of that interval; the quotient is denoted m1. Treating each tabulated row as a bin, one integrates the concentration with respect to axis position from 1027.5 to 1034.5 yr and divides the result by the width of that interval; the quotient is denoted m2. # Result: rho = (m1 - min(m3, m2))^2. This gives 0.8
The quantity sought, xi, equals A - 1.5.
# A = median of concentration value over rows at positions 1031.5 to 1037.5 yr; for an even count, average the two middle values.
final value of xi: 15.5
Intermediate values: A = 17.0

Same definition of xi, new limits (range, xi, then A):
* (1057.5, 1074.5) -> 16.8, 18.3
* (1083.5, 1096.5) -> 16.6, 18.1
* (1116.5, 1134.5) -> 17.1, 18.6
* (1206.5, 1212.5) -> 16.6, 18.1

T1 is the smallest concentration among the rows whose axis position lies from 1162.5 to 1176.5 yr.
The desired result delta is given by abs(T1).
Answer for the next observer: 17.87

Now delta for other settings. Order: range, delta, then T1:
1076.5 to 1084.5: 17.96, 17.96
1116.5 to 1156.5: 18.06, 18.06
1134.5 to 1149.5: 18.15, 18.15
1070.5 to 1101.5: 17.84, 17.84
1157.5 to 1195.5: 17.73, 17.73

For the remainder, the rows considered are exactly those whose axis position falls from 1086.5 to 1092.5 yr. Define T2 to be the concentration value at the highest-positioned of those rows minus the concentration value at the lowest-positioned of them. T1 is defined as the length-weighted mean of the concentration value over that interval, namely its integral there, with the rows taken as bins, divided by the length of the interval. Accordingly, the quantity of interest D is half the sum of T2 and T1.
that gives 9.08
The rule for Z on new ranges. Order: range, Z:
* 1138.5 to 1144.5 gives 1139.0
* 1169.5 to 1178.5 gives 1178.0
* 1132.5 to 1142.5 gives 1139.0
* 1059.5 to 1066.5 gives 1066.0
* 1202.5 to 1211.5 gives 1211.0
